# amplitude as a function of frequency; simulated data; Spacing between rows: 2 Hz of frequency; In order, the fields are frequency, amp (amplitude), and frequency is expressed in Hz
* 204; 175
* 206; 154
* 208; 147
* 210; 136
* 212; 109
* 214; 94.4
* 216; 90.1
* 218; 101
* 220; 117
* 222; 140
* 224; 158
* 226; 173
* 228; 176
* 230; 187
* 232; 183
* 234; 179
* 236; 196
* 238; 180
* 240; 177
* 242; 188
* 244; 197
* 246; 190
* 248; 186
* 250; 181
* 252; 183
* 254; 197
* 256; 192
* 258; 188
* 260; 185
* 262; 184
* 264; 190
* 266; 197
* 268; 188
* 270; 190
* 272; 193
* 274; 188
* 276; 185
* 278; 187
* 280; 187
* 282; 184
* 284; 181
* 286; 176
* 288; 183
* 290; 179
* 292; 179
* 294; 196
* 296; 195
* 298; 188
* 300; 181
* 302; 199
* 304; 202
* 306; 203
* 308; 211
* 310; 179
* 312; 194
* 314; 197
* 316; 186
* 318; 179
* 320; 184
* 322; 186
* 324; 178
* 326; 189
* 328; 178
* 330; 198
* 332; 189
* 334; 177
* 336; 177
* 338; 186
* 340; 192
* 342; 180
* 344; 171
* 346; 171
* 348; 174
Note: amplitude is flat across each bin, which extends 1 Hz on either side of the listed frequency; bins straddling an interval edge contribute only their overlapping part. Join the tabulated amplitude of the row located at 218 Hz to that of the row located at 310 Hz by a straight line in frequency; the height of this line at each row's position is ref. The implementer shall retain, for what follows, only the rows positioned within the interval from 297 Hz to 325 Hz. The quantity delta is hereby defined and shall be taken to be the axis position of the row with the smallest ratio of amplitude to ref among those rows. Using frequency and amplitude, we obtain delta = 324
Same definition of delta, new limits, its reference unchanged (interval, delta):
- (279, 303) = 300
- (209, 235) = 216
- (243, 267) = 262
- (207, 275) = 216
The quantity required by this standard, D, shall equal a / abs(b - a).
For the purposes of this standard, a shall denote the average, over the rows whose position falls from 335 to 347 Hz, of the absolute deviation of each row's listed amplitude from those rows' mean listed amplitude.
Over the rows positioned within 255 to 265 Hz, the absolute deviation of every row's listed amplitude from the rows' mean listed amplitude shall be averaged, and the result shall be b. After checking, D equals 1.7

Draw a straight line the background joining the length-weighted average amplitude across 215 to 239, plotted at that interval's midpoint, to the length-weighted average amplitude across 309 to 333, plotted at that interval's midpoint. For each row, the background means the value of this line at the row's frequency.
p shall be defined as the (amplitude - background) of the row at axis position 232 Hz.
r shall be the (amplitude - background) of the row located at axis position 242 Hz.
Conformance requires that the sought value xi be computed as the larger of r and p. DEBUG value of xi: 26.6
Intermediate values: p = 25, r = 27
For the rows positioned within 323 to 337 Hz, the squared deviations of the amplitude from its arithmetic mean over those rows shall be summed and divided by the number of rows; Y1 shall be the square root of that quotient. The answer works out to 7.7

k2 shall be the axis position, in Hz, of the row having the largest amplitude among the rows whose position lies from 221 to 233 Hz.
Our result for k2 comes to 230 Hz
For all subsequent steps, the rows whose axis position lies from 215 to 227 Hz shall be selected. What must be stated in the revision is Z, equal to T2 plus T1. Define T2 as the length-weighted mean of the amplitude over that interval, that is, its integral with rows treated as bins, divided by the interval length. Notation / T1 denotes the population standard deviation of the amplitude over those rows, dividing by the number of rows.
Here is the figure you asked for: 160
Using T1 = 29.8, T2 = 130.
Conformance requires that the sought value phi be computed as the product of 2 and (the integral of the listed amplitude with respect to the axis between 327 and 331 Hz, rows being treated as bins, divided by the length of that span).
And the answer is 376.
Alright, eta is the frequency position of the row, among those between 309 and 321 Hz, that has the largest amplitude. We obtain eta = 314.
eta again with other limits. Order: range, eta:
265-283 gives 266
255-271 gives 266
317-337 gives 330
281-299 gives 294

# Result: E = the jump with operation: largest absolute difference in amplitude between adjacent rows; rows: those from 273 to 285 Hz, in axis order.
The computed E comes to 3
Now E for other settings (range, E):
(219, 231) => 23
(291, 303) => 18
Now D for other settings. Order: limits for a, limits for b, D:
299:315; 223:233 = 21.2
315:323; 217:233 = 0.1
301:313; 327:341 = 9.0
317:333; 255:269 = 2.6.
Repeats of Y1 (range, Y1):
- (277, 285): 2.5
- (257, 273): 3.9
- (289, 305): 8.8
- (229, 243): 6.1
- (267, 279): 2.5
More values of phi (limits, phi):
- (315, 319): 365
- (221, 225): 298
